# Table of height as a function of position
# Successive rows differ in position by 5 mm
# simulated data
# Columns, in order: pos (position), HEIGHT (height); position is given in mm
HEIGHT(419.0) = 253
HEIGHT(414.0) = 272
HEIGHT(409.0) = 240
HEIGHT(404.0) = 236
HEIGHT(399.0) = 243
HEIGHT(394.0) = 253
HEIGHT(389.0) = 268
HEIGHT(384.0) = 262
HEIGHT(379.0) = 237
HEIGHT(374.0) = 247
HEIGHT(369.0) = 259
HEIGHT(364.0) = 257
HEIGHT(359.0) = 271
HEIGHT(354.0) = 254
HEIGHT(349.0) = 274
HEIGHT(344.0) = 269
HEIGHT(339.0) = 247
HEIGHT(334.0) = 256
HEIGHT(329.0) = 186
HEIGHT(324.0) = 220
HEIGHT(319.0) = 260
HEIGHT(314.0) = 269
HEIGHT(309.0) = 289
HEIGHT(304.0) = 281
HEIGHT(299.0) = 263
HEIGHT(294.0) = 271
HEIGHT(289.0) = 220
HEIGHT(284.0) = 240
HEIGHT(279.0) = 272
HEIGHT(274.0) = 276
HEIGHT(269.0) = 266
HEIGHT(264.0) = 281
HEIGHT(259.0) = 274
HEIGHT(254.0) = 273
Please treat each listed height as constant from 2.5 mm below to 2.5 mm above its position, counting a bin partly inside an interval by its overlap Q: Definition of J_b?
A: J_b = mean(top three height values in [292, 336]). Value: 280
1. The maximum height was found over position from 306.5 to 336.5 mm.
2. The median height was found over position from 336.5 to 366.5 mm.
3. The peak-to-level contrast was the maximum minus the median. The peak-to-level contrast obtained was 26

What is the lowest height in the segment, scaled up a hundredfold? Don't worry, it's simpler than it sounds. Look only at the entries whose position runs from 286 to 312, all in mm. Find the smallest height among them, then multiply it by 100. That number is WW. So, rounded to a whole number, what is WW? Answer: 22000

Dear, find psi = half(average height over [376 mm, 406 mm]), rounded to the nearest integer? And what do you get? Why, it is 125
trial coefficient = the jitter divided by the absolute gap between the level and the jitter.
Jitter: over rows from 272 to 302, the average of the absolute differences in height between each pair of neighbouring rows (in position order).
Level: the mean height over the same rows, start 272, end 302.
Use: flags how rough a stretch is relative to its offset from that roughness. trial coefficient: 0.10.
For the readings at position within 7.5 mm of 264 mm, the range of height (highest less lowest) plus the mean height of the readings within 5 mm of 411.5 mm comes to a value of 271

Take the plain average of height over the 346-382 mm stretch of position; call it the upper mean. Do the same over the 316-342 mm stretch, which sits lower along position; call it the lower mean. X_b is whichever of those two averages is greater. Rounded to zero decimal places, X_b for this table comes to 257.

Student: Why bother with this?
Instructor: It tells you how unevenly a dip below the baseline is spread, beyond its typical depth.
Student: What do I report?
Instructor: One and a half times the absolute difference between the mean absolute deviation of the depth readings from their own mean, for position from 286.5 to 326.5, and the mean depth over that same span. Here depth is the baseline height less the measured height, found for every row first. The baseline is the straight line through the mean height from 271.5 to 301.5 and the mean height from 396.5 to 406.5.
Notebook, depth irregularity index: 37.1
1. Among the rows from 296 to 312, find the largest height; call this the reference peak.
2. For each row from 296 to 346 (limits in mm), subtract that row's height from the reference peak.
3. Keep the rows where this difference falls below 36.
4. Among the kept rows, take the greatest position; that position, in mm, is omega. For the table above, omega 344.0 mm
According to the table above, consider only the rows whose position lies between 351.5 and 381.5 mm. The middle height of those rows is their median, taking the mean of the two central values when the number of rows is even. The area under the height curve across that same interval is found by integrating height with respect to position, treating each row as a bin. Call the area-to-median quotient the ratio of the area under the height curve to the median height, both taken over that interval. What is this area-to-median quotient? 29.8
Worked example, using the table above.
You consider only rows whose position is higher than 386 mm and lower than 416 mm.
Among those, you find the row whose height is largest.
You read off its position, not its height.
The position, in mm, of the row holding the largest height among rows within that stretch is 414.0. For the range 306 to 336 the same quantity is 309.0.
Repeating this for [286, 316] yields 309.0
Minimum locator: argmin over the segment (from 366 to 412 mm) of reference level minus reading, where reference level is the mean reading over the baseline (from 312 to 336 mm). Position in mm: 389.0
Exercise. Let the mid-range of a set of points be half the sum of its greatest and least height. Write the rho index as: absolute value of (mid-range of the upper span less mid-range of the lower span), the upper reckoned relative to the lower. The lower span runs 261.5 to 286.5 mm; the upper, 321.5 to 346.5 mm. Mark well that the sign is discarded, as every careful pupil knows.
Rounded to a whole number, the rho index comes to 33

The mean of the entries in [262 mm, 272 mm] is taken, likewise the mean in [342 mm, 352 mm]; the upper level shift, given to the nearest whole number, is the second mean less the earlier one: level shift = -2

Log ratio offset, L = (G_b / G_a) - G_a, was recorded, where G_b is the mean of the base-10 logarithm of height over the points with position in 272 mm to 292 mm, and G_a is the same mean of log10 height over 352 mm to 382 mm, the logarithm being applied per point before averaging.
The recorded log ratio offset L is -1.41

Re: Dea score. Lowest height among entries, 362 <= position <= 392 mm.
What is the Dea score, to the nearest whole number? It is 237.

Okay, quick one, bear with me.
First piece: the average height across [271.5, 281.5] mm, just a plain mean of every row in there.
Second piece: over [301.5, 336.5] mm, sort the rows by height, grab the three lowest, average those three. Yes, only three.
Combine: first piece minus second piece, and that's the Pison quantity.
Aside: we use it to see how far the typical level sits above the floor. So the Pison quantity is 53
